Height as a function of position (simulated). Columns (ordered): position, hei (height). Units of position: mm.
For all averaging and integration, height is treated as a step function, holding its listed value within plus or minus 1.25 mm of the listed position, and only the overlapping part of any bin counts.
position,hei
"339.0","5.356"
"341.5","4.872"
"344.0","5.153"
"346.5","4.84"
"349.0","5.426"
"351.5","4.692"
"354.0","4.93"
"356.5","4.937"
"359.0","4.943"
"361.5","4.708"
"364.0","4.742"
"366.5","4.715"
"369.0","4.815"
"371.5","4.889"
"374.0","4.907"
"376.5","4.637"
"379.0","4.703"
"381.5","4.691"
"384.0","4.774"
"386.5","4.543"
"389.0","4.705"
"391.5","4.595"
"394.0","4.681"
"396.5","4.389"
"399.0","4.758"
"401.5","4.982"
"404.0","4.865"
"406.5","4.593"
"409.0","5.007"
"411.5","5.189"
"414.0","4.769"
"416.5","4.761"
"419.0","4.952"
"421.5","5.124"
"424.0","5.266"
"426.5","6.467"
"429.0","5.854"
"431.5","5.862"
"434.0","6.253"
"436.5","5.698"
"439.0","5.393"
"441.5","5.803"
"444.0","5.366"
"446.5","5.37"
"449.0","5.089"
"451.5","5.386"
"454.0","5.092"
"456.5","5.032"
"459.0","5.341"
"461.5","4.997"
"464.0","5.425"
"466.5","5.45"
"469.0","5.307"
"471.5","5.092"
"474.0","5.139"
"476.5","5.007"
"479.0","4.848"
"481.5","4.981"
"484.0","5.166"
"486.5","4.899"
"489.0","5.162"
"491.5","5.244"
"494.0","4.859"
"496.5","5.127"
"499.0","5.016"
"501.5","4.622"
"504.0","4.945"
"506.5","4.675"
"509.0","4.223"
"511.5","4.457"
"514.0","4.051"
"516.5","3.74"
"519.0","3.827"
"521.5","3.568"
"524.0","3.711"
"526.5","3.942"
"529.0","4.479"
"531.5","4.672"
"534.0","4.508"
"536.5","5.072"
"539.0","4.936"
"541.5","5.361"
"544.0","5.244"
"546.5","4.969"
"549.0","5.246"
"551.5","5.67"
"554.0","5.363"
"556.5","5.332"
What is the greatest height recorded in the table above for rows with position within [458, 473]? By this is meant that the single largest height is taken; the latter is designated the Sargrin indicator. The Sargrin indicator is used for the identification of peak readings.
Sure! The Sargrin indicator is 5.45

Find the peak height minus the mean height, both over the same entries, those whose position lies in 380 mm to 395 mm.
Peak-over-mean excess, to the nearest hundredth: 0.11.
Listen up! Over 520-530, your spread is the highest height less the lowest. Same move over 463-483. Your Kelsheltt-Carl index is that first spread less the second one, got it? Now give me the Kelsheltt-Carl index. 0.31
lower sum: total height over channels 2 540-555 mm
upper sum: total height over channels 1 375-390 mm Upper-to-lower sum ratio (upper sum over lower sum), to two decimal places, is 0.88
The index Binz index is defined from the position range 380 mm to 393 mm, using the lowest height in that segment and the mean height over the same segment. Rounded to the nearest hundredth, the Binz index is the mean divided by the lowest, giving 1.03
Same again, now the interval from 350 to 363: 1.03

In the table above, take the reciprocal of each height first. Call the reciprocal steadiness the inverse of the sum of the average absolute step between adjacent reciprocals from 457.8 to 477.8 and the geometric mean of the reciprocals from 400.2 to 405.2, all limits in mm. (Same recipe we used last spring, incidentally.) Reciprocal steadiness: 4.76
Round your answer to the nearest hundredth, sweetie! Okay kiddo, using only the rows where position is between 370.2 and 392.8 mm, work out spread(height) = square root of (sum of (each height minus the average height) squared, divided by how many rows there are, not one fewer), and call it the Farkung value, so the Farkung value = 0.12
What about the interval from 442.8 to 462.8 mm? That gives 0.16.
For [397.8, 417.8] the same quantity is 0.17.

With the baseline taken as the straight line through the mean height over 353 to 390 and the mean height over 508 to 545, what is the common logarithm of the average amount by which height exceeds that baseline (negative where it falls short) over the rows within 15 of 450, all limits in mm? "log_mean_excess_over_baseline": -0.12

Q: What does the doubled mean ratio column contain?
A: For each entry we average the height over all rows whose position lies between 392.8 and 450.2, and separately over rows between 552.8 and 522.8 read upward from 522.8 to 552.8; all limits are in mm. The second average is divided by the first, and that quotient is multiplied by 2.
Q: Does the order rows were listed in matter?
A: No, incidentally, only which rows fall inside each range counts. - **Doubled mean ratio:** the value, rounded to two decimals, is 1.84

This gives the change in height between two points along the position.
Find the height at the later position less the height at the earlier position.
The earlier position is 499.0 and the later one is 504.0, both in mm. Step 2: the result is -0.1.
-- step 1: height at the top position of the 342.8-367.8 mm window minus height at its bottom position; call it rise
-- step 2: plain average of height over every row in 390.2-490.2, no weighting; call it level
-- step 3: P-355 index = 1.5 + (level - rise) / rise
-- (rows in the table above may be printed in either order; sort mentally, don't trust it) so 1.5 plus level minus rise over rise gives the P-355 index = -11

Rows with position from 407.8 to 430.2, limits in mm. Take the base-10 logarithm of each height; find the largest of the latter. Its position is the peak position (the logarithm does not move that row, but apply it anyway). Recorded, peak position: 426.5 mm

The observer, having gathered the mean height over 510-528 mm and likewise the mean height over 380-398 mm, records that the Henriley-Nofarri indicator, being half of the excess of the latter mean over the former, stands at 0.36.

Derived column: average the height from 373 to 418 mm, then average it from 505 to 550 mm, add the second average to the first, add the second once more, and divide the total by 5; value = 2.74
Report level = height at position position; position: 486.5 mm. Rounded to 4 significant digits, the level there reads 4.899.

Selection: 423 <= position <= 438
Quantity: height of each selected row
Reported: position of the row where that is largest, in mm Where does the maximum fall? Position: 426.5 mm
